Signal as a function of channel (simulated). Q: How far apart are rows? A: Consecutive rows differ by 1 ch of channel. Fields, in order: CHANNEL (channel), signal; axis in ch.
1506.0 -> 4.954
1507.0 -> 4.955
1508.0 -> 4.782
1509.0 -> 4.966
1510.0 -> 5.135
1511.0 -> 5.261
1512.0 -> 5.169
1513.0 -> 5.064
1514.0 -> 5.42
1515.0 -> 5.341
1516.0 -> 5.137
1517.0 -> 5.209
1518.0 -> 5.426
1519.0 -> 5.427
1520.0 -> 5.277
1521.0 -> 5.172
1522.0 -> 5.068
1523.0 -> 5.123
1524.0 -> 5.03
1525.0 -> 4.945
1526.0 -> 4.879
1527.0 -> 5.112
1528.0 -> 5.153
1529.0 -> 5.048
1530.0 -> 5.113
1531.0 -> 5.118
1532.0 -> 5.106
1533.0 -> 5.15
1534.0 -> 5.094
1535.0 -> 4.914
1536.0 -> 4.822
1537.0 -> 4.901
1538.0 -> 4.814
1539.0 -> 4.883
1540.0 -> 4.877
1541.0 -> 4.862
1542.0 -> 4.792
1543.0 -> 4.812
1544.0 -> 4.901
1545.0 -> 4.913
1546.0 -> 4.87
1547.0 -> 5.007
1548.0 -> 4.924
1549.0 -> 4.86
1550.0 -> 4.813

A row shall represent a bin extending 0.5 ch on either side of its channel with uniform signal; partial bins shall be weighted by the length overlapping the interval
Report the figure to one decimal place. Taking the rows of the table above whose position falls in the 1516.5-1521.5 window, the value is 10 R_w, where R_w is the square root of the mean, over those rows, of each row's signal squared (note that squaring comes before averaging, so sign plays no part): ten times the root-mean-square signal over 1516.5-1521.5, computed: 53.0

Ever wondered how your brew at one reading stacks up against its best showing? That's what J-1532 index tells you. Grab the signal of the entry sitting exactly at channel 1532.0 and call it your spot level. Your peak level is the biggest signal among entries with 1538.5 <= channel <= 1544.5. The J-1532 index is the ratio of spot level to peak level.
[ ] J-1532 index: 1.042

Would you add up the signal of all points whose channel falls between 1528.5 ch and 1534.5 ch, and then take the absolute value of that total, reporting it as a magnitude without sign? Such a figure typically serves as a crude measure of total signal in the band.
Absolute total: 30.6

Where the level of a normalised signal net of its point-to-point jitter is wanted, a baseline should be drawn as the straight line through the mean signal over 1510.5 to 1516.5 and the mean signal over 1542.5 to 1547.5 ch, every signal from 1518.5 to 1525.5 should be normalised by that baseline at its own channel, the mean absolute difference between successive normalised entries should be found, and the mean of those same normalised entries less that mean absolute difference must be 0.983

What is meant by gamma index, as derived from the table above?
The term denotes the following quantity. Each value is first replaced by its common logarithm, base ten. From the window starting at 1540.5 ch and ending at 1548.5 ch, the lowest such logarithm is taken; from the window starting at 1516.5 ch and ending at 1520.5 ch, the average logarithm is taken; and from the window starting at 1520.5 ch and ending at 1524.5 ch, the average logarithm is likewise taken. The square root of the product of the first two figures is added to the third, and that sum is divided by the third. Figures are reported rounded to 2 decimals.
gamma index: 1.99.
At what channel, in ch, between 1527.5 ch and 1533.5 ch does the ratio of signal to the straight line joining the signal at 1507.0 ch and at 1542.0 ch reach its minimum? 1529.0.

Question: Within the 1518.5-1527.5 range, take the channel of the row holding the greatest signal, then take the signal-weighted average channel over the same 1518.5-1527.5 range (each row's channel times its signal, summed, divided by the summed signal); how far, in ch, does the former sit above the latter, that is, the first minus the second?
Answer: -3.9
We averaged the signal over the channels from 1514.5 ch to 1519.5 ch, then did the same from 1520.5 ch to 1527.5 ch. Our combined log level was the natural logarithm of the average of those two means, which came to 1.64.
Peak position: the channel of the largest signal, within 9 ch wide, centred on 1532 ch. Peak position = 1528.0 ch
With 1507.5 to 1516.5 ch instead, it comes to 1514.0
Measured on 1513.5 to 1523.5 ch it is 1519.0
